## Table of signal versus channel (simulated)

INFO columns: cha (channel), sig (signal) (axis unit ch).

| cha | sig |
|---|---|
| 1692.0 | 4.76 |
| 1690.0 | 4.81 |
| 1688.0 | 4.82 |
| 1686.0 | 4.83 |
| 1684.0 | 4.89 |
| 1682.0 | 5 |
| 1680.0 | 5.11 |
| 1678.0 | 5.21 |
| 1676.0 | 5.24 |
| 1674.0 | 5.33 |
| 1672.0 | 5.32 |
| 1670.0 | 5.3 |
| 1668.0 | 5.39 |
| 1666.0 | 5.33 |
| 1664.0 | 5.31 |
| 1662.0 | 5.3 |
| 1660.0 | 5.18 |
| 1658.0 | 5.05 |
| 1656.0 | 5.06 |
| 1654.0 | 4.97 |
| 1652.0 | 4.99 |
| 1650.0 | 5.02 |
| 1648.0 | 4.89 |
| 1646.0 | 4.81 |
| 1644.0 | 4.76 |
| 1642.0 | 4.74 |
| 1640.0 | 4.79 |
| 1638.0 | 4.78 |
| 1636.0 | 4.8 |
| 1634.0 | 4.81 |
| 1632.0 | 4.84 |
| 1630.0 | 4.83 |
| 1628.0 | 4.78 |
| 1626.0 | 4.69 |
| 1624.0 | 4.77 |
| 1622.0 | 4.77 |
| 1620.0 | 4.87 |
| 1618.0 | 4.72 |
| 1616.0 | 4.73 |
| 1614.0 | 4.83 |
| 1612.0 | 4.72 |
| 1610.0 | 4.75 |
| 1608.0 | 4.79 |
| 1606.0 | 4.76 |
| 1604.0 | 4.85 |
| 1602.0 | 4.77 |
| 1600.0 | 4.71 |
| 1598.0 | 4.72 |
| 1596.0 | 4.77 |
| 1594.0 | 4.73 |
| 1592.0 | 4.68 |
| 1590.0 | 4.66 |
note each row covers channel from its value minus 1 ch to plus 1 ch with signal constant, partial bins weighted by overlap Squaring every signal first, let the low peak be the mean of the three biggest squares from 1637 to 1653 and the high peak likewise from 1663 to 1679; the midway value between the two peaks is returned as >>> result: 26.6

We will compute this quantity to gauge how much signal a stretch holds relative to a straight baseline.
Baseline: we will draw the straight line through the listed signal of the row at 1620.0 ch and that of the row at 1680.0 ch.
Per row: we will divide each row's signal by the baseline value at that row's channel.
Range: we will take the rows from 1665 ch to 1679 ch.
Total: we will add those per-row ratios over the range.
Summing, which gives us 7.31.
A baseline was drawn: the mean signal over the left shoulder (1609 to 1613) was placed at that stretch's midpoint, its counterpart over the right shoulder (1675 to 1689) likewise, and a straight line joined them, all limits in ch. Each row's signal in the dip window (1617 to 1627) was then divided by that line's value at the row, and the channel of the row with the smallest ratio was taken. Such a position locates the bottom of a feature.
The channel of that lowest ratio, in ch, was 1626.0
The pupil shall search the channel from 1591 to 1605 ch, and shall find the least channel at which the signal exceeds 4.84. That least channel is 1604.0 ch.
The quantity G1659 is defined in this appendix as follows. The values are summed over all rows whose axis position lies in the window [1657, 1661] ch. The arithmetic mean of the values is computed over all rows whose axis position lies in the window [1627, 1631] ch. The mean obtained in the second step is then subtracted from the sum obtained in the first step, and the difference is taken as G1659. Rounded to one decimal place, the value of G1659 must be 5.4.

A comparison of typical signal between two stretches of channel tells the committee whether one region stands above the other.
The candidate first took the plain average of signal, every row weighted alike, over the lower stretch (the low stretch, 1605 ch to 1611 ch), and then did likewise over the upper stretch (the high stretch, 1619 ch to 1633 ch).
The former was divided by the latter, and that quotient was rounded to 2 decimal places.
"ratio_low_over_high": 0.99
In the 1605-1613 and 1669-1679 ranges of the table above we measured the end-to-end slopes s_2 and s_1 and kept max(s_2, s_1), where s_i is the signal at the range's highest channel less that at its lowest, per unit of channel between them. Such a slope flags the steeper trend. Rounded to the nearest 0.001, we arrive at -0.007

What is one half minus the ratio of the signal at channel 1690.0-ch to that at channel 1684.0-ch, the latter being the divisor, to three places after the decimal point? -0.484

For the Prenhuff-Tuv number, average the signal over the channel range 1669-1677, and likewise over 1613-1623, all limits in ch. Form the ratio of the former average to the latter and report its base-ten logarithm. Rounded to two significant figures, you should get 0.044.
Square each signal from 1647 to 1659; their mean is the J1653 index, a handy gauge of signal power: 25.0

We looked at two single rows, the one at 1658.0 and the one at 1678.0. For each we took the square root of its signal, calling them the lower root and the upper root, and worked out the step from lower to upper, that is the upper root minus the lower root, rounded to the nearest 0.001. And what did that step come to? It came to 0.035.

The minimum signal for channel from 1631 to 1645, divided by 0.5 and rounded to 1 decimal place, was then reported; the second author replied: 9.5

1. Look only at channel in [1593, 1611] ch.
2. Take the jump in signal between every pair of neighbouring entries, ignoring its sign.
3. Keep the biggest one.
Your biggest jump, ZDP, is 0.090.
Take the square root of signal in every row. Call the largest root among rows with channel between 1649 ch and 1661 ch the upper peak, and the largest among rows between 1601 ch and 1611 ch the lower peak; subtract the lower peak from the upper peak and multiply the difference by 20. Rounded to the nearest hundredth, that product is 1.47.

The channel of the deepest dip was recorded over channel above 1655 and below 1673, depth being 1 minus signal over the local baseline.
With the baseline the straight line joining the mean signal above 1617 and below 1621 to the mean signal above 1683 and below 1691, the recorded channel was 1658.0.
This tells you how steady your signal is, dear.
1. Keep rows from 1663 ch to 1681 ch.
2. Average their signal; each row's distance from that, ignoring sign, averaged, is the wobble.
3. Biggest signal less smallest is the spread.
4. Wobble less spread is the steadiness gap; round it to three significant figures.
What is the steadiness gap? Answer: -0.216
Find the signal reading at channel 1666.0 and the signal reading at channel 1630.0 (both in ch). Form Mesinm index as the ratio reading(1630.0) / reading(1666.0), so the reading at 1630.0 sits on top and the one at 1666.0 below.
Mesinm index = 0.91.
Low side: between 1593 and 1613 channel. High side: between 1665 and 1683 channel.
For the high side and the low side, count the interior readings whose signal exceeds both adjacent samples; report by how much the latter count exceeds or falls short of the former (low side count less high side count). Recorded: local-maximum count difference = 1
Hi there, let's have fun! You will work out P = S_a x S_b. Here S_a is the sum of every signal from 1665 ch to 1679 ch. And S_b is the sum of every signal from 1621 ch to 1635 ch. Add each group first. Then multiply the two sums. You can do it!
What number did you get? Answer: 1243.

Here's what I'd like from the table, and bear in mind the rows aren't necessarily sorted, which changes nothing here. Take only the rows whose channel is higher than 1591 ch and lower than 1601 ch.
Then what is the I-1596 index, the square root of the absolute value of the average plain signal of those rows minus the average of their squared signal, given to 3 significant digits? 4.19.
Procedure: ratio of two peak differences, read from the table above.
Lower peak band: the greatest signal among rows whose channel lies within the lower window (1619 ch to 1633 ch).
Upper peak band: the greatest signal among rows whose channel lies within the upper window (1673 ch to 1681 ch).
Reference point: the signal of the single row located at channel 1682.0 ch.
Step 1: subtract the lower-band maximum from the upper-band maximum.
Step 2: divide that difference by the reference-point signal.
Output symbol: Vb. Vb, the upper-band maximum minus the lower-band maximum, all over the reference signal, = 0.092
